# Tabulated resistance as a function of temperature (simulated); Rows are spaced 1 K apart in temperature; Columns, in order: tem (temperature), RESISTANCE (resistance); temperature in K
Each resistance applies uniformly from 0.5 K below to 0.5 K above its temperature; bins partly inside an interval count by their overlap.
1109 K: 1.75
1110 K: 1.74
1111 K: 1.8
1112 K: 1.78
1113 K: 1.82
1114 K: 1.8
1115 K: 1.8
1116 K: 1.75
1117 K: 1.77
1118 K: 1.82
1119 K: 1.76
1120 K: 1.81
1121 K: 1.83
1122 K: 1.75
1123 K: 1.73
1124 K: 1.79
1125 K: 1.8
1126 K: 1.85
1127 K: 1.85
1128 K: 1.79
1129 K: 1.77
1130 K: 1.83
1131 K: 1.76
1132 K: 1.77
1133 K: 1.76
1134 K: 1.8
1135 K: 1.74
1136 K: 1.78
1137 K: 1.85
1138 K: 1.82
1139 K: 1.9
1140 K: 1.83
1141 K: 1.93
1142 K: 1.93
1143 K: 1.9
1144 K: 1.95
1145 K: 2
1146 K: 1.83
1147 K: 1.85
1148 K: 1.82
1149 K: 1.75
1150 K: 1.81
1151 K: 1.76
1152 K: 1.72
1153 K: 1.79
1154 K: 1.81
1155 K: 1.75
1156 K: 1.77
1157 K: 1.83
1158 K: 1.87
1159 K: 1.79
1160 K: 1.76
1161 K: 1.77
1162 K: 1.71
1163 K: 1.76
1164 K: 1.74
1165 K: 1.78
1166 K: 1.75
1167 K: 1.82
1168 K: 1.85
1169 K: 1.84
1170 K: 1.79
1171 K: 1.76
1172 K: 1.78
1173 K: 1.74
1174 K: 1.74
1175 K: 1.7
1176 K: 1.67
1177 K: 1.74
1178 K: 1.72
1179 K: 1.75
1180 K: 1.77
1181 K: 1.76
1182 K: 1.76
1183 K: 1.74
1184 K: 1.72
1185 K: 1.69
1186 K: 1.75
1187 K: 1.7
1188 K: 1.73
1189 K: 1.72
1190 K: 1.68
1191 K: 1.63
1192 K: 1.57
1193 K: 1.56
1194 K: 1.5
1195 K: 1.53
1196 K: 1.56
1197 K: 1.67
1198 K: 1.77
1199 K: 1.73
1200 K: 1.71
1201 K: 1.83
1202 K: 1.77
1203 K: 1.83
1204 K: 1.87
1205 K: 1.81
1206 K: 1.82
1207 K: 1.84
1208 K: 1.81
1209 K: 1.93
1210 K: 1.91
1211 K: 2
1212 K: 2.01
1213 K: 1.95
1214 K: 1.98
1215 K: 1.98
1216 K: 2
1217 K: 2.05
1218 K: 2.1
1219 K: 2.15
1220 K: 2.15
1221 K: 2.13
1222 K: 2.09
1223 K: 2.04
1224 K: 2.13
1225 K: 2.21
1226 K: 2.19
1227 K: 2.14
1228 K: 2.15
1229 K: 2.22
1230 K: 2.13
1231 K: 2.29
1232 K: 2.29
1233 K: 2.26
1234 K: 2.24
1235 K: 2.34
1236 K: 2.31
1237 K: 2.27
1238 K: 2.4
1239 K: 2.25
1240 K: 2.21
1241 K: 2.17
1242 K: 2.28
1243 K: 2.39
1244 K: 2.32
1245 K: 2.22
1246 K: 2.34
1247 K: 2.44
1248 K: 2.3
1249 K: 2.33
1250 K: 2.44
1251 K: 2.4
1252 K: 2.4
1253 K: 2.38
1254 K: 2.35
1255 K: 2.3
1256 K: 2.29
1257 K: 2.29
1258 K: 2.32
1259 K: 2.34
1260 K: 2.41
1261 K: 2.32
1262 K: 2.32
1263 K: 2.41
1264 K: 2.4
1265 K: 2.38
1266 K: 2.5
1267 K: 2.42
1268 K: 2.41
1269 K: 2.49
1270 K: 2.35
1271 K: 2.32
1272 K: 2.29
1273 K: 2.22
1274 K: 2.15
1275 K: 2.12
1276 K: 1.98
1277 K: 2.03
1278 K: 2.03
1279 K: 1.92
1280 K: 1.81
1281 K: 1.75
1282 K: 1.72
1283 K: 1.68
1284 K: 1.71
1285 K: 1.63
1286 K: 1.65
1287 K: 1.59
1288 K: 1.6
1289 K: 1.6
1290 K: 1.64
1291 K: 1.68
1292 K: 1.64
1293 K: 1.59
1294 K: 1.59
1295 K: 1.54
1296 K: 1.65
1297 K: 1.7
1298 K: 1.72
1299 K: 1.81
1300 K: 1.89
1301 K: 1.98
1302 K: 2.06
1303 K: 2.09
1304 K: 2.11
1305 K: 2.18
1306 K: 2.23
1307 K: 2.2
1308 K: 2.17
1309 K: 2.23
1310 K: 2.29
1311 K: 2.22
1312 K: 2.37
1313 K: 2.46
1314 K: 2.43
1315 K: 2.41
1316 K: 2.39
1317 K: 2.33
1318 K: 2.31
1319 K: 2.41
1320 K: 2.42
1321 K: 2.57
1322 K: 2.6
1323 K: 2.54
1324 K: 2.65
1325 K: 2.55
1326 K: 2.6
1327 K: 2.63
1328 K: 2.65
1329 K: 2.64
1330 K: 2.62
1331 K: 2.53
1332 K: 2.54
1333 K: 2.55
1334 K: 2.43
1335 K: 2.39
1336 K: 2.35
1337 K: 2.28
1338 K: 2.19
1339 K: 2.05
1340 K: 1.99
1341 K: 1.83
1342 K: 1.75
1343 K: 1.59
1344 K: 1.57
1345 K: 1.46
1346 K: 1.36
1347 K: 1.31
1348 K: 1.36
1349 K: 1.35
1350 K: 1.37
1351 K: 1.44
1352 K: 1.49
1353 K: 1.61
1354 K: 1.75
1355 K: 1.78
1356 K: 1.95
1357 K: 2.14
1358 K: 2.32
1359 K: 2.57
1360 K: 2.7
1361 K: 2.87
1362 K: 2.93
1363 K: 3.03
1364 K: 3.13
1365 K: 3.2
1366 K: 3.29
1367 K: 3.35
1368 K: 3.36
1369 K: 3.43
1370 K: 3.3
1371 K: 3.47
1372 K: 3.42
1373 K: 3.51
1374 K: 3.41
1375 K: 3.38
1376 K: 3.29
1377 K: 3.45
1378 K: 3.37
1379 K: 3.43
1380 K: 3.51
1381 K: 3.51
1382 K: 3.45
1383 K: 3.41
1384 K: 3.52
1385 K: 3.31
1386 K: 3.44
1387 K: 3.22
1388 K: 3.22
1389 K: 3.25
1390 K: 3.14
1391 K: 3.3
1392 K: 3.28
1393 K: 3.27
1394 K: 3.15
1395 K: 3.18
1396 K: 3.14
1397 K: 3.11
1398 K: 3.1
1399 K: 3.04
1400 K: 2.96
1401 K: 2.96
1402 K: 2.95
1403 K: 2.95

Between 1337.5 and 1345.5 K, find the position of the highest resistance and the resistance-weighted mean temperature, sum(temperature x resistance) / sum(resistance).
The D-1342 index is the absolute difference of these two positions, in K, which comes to 3.2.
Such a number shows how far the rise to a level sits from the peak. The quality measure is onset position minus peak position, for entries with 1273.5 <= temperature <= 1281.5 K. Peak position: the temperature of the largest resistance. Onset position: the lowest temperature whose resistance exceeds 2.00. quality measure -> 0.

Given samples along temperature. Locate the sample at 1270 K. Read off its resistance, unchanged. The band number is 2.35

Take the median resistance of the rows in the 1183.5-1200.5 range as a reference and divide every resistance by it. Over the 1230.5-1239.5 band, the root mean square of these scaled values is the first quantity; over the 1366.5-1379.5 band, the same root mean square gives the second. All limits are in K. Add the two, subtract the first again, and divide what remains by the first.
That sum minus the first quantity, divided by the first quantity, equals 1.5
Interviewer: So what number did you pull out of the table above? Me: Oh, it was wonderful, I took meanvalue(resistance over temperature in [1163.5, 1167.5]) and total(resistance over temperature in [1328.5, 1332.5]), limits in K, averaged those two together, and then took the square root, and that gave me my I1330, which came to 2.46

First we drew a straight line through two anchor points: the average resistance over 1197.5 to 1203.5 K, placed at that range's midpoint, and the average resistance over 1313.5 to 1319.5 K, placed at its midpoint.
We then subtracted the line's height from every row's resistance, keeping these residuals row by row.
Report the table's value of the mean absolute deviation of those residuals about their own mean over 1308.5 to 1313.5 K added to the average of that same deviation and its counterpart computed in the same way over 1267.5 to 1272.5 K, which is 0.146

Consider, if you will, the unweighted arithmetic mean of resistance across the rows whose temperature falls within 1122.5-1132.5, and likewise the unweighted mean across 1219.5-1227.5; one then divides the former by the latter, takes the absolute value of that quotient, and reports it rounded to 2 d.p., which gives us 0.84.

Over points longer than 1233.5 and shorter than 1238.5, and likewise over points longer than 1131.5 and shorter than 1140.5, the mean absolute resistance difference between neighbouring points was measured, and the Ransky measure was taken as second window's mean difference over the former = 0.67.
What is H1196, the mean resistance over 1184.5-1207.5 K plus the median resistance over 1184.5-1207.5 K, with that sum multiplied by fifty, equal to 171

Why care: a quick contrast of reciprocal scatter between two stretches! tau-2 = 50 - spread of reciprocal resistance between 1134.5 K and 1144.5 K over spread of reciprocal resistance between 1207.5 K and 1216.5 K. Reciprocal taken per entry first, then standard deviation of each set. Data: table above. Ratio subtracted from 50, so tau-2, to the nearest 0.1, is 48.8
